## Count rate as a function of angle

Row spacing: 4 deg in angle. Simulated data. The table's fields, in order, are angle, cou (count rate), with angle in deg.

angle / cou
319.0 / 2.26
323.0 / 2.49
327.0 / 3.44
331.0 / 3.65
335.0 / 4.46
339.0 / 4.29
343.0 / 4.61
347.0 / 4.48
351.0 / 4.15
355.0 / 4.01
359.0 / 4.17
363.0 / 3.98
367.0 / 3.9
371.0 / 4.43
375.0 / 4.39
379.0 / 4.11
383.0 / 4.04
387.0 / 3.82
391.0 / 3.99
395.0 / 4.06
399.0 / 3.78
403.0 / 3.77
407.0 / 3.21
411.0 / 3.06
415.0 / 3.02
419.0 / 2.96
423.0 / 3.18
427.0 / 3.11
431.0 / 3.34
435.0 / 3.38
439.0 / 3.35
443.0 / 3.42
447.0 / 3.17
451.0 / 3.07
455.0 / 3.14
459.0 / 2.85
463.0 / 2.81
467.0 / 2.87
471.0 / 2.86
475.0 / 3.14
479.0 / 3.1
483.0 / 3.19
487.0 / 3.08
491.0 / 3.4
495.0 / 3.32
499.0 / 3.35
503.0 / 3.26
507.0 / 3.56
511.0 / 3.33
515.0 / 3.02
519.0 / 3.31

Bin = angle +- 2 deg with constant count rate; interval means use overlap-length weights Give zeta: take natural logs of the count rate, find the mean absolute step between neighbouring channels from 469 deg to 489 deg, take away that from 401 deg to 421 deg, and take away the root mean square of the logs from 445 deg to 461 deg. -1.14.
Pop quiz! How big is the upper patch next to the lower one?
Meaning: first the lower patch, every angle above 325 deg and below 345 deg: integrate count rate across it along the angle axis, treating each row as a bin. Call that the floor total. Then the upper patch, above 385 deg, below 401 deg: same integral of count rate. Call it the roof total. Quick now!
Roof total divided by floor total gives 0.77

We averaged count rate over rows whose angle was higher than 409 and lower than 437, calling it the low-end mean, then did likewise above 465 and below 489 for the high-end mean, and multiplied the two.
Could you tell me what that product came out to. 9.6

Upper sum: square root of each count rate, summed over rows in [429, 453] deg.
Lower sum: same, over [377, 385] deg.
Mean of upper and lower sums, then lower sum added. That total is 11.5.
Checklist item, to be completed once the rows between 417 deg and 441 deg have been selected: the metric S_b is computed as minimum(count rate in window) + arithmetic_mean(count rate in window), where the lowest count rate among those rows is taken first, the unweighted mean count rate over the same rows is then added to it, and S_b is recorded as 6.2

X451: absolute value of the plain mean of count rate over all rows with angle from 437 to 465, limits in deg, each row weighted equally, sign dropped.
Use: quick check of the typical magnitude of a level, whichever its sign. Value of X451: 3.12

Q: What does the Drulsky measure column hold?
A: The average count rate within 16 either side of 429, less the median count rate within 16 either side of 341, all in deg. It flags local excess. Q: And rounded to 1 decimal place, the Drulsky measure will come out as -1.0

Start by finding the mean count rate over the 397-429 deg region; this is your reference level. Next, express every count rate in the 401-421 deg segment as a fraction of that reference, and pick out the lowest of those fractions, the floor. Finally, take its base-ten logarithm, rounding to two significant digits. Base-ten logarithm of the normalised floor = -0.042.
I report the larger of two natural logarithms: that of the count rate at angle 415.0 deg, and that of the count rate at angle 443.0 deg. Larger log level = 1.23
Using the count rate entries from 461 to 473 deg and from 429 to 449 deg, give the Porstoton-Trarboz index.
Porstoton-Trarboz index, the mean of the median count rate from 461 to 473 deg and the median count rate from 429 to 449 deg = 3.1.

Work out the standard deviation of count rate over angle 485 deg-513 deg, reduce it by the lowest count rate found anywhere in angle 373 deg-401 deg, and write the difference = -3.6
